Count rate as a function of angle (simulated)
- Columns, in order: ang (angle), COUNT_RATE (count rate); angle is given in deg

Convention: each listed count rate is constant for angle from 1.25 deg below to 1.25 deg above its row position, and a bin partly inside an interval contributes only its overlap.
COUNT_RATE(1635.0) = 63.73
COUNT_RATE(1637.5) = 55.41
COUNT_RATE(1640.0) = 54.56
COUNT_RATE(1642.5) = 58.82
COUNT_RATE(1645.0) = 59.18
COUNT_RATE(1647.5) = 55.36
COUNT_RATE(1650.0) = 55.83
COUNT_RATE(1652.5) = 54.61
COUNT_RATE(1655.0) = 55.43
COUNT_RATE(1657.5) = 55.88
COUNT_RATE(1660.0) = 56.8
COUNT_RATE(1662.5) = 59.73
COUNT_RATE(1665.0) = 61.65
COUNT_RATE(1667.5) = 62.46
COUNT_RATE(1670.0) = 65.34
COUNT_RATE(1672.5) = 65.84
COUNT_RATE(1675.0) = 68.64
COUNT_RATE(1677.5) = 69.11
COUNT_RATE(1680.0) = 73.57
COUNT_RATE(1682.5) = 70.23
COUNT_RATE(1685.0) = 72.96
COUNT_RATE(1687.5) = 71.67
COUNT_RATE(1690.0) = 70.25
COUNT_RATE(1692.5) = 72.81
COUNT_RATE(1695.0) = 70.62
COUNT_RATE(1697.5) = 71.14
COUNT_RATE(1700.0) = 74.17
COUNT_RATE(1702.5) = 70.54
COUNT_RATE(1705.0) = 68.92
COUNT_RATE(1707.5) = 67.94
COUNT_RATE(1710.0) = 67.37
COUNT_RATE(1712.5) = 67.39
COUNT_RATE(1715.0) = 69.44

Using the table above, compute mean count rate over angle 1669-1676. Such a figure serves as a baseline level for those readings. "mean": 66.6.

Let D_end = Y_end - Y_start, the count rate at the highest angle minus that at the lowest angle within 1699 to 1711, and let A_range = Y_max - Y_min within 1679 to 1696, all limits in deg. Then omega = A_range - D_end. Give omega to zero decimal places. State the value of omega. 10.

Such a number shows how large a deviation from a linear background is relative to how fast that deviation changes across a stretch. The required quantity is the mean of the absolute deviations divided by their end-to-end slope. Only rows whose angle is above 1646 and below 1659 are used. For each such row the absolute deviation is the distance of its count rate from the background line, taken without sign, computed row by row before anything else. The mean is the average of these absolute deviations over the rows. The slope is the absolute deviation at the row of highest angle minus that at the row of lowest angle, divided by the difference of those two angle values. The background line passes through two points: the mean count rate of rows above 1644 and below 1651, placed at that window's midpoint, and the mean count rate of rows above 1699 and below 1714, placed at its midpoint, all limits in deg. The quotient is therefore 15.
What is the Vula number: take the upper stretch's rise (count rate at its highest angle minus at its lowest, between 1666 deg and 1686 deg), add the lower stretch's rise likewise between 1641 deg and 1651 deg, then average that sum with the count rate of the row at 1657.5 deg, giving 32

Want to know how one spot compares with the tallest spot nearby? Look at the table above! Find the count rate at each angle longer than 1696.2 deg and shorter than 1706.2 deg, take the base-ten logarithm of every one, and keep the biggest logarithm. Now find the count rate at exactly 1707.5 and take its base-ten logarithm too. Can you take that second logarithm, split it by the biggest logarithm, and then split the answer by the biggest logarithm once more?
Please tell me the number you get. 0.52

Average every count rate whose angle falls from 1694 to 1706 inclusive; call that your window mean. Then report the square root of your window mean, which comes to 8.4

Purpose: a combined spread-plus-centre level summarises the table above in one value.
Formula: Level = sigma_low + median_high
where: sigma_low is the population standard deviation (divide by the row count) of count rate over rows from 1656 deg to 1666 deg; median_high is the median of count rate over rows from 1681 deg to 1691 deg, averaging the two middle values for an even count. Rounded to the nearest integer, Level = 73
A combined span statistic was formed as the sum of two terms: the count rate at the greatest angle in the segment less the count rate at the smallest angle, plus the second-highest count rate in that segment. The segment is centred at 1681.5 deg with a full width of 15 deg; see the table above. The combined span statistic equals 76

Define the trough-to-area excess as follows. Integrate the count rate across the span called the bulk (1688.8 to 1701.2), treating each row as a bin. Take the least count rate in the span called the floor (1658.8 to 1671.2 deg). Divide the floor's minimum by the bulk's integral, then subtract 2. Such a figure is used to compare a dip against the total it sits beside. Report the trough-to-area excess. -1.94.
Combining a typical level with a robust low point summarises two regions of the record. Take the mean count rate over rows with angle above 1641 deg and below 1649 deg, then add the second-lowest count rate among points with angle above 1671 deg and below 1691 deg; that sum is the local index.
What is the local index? 126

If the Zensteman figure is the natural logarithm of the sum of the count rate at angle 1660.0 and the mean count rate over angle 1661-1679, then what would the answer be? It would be 4.80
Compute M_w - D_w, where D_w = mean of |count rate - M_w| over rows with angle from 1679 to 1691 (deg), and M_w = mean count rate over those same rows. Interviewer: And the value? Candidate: 70.5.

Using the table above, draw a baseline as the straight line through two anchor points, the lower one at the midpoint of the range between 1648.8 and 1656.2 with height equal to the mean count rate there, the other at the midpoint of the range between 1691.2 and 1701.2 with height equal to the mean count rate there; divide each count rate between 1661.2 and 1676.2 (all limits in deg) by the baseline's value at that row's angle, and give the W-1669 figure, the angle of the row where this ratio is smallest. 1662.5 deg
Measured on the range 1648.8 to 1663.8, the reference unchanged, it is 1660.0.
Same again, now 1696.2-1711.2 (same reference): 1710.0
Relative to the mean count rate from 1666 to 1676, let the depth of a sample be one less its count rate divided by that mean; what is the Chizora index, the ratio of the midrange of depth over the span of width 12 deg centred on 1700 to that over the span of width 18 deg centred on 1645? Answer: -0.7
